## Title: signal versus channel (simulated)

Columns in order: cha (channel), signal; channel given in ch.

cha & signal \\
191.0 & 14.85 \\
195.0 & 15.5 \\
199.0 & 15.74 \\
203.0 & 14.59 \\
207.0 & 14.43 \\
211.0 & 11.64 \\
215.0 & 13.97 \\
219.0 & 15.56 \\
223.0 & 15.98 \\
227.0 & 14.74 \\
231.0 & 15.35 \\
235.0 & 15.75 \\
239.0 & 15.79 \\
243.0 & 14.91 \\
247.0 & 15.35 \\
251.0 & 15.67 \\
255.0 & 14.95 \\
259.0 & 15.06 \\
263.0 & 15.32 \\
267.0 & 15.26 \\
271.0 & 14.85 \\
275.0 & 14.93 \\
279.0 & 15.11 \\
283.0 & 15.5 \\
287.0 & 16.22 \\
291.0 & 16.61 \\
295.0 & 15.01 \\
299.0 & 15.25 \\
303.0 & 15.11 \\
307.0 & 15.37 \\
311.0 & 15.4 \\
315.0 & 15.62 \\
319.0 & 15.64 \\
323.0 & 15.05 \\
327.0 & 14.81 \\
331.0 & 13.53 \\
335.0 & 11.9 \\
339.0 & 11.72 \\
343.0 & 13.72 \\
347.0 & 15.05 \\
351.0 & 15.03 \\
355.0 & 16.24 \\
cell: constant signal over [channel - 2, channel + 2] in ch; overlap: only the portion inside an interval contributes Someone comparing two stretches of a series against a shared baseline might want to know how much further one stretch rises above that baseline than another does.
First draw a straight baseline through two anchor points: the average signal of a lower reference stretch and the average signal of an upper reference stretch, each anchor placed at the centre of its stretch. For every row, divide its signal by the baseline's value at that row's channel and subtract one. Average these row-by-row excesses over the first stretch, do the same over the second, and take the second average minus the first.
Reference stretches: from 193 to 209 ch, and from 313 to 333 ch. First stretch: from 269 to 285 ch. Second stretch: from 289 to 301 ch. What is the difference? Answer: 0.036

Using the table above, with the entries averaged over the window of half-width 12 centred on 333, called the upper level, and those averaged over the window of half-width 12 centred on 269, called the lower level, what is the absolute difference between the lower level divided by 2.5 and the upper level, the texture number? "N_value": 7.4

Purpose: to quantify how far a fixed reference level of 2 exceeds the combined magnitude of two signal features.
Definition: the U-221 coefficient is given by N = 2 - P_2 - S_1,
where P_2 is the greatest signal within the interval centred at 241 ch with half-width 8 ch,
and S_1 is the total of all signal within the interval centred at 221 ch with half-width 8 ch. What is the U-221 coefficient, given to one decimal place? -74.0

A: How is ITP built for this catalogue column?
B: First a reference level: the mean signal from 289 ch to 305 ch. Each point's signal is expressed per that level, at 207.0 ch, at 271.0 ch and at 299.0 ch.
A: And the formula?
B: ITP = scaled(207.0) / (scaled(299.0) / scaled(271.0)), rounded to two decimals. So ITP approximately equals 0.91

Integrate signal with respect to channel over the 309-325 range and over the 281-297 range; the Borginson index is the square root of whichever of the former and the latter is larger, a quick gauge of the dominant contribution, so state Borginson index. 15.9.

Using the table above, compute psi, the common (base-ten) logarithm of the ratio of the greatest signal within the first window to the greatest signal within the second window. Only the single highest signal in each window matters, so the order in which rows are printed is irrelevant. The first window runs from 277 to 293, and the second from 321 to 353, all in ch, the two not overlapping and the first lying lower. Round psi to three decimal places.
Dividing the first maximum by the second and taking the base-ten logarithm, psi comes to 0.043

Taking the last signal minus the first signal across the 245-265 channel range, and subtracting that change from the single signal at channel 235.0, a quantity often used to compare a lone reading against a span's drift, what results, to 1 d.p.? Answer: 15.8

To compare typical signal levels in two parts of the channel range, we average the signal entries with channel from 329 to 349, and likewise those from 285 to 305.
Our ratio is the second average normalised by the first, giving 1.19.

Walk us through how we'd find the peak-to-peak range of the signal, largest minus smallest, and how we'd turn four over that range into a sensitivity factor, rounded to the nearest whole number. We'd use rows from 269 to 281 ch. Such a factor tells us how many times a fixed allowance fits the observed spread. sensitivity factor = 15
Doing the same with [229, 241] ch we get 9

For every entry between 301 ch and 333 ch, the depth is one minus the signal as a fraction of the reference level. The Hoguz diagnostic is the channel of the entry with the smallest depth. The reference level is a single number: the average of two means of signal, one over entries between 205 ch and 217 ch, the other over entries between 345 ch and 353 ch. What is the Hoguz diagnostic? 319.0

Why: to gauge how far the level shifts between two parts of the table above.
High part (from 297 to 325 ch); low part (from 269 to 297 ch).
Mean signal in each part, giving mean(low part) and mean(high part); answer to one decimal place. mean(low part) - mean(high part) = 0.1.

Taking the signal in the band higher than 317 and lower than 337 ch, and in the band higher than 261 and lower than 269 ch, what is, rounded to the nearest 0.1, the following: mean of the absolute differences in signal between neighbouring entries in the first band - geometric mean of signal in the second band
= -14.4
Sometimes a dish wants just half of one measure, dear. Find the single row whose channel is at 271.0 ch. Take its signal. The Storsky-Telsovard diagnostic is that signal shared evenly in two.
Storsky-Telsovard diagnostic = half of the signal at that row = 7.4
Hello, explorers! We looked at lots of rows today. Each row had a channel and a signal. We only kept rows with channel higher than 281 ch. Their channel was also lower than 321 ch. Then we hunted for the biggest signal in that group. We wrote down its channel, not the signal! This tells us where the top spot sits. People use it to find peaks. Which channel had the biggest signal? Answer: 291.0 ch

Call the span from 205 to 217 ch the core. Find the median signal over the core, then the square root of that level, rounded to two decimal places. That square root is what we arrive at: 3.74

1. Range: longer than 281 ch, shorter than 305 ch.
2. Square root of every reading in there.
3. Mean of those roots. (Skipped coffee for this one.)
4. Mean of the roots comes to 3.95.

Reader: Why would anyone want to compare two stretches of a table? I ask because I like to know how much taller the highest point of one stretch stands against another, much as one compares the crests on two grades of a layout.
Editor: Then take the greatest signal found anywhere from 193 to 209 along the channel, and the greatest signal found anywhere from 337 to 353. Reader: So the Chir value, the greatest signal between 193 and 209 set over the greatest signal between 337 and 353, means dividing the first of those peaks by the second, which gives 1.05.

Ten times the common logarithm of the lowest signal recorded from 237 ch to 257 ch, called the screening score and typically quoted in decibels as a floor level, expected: 11.73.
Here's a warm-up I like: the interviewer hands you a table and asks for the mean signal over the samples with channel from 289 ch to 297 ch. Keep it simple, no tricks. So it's 15.8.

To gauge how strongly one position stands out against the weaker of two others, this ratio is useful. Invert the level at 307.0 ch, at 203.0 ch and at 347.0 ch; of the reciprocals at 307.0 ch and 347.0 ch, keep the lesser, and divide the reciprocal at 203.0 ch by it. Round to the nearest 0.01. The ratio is 1.05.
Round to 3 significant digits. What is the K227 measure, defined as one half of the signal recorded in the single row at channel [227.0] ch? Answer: 7.37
